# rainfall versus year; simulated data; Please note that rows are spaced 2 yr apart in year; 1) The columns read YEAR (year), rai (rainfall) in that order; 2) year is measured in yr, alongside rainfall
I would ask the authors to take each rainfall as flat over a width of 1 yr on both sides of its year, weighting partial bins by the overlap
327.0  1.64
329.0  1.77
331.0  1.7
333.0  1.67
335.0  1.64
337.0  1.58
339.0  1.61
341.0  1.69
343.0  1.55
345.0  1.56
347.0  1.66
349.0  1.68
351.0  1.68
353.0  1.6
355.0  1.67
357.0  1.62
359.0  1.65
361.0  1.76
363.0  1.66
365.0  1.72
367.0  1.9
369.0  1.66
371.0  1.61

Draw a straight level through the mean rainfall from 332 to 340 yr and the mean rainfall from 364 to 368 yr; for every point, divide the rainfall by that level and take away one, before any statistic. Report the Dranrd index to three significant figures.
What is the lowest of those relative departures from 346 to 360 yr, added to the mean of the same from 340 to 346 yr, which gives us -0.117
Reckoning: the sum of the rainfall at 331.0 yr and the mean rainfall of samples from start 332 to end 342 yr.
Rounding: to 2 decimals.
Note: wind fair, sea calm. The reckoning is 3.34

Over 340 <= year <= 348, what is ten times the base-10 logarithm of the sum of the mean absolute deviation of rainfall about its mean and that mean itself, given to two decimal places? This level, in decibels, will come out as 2.24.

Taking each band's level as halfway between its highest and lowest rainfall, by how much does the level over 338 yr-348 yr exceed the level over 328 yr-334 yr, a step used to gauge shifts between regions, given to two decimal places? -0.10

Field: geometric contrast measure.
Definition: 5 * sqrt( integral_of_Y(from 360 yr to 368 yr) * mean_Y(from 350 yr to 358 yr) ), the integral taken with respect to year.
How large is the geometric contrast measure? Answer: 24.0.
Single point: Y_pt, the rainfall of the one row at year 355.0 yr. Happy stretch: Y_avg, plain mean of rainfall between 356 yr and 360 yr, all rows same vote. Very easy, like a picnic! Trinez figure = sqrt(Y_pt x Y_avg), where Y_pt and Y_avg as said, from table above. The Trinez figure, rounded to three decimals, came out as 1.652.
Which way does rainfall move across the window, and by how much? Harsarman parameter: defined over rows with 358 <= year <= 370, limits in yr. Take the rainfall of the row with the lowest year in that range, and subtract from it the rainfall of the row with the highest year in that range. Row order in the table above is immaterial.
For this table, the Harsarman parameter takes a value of -0.010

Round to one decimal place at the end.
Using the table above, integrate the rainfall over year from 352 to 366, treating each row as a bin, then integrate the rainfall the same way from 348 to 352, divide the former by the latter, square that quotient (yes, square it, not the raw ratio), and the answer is 12.1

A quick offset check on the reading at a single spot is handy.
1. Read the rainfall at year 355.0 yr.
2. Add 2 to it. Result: 3.67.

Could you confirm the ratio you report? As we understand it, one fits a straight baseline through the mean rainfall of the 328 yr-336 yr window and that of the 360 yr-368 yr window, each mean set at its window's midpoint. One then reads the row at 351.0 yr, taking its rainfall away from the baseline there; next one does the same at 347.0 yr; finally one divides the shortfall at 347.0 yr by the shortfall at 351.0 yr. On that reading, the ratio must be 1.2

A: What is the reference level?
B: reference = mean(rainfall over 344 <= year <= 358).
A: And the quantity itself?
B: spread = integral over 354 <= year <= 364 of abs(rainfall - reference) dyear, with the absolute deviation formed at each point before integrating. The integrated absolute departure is 0.41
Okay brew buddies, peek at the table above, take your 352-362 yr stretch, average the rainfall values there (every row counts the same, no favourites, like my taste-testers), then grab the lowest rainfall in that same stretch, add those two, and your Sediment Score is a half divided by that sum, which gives 0.153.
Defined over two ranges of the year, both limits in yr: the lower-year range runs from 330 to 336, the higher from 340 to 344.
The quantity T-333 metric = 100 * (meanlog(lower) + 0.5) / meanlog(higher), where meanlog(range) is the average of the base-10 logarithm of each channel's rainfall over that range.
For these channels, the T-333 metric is 346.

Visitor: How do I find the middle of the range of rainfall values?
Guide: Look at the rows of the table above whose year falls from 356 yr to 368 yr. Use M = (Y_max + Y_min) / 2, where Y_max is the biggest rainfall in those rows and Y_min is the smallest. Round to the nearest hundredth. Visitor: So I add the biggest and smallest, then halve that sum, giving 1.76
